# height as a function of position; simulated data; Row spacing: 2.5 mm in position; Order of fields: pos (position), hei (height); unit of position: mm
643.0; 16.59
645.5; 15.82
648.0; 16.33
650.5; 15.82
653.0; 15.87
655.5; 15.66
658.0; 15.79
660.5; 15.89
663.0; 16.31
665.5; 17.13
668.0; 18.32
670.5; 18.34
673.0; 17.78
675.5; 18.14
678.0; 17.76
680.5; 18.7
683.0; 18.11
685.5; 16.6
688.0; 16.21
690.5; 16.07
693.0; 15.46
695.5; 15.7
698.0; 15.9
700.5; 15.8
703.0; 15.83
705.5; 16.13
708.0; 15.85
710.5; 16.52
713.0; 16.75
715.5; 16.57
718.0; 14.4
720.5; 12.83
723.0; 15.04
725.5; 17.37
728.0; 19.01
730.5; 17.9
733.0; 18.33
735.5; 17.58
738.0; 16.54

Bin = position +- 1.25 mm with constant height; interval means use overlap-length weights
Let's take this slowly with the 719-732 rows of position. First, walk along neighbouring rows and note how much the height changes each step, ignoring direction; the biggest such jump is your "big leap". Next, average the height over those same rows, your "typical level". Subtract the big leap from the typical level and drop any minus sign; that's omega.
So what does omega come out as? 14.1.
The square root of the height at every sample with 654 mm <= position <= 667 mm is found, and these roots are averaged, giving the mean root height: 4.02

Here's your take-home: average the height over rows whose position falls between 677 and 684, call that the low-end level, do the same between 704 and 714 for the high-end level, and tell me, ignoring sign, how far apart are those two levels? 1.9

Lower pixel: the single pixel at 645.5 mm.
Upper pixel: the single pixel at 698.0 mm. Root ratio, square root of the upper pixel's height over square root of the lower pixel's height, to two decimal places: 1.00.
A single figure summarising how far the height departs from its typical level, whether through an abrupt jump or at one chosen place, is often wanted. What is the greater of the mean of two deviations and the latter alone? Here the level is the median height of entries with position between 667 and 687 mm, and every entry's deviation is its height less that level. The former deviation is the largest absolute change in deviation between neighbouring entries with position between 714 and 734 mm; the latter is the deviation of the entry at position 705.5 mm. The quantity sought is 0.2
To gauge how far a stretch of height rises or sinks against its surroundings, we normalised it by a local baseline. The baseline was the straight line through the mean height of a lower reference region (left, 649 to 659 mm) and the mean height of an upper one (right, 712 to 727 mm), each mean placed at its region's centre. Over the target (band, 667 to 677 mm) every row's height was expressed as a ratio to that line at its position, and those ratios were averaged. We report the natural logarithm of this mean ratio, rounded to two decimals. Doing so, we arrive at 0.14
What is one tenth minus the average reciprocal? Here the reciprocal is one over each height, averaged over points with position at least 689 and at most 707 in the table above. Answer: 0.0369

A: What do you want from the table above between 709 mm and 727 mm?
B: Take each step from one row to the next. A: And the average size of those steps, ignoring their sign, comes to 1.4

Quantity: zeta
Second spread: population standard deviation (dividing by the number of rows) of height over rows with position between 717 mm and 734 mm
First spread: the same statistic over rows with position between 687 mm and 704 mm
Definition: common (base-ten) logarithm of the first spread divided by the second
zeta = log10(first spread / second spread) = -1.0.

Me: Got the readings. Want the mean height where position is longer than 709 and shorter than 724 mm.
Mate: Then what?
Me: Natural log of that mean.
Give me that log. 2.73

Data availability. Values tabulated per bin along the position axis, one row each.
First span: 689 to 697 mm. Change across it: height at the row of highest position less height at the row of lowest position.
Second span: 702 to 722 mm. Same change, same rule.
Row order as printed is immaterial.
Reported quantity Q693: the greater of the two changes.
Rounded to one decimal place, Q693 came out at -0.4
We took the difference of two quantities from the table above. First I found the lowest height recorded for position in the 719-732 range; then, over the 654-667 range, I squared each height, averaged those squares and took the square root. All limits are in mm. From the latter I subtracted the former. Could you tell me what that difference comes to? 3.3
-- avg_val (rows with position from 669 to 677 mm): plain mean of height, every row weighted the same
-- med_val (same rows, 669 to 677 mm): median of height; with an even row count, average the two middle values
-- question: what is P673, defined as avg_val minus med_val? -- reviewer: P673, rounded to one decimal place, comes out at -0.1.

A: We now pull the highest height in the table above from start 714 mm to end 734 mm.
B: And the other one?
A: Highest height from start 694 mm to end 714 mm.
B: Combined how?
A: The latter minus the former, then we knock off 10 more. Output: -12.3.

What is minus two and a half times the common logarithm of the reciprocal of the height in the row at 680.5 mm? 3.18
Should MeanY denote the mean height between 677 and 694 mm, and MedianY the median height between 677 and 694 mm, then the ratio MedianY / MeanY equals 0.977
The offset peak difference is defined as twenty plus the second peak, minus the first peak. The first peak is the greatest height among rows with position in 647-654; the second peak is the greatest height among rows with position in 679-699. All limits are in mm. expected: 22.4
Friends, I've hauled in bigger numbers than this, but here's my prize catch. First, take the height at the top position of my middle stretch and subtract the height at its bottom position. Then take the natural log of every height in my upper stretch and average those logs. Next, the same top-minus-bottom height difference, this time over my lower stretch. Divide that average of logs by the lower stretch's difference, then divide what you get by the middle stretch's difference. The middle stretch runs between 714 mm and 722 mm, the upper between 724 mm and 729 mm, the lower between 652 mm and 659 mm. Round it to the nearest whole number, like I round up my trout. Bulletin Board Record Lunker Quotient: 10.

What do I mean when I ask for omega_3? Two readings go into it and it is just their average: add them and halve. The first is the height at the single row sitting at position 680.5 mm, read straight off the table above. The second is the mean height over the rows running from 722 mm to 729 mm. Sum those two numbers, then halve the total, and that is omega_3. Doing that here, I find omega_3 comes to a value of 17.9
